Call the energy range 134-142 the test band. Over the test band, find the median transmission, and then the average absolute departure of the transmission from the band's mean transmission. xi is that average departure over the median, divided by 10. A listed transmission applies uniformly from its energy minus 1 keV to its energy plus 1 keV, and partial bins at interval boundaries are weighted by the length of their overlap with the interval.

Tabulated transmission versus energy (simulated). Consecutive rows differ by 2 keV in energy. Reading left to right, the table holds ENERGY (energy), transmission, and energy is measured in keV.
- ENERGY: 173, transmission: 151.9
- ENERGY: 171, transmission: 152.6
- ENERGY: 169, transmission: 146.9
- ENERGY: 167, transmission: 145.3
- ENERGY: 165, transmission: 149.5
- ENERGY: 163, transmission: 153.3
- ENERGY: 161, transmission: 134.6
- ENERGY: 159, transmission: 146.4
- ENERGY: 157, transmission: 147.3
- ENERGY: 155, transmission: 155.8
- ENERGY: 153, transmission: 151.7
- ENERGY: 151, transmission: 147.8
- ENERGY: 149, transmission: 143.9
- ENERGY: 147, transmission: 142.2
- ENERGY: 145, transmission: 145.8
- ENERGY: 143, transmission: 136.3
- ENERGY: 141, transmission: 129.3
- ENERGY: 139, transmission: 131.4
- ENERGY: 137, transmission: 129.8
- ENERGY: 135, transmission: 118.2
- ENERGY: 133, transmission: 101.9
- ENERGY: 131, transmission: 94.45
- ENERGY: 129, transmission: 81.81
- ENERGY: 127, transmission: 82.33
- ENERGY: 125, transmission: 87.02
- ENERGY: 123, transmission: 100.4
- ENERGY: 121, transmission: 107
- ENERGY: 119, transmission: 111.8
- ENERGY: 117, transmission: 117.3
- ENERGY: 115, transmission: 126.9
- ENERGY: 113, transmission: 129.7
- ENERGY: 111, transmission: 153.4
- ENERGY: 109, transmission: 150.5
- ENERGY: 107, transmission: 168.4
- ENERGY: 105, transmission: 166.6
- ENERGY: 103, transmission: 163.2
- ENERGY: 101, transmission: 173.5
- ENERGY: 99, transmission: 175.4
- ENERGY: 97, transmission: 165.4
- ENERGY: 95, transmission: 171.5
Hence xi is 0.0035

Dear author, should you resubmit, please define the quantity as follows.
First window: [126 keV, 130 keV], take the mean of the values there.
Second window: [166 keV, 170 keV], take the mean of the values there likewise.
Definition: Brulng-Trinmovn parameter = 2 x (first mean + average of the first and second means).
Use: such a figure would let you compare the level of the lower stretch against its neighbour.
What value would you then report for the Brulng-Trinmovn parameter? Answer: 392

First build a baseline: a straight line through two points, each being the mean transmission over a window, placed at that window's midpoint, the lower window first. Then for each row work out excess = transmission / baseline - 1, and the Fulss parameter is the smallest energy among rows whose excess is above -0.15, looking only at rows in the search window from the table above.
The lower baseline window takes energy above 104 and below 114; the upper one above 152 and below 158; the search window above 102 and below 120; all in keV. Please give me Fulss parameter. 103 keV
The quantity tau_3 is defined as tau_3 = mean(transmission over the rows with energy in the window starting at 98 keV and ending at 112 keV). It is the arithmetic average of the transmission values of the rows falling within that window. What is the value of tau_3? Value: 164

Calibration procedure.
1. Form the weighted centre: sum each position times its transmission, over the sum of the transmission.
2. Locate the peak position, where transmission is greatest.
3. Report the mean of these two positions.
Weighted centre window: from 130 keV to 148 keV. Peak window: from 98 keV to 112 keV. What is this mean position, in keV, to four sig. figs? 119.3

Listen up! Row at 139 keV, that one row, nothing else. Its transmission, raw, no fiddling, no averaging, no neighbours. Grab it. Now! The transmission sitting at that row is 131.4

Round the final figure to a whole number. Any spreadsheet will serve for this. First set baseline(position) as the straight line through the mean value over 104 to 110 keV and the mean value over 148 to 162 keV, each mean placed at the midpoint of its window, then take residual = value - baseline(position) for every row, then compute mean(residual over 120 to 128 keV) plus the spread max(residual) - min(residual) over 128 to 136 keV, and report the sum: -24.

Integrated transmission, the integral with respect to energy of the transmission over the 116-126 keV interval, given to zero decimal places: 1047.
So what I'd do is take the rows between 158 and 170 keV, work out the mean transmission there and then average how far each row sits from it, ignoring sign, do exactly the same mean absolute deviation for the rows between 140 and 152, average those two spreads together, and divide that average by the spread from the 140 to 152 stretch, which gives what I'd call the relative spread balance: 0.87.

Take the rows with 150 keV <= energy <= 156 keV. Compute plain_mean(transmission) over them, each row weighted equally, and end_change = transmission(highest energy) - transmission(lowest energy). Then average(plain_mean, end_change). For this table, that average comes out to 80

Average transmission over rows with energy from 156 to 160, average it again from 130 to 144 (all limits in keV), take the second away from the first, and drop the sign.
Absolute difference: 27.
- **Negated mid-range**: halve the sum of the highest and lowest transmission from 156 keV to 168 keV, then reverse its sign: -144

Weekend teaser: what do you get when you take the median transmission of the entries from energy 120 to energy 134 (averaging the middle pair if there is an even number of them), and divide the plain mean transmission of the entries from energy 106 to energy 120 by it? 1.45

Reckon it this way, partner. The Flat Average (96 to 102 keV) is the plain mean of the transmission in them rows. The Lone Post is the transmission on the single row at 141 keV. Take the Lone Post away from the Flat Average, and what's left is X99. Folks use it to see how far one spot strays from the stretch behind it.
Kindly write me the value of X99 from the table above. 42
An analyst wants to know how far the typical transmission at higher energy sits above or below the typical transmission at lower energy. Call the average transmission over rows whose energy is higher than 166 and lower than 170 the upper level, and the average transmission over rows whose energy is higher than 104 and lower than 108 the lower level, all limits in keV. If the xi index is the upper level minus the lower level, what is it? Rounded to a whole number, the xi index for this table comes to -21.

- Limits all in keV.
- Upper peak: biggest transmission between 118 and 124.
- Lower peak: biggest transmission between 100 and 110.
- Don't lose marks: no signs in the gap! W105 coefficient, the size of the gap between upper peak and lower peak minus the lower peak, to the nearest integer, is -112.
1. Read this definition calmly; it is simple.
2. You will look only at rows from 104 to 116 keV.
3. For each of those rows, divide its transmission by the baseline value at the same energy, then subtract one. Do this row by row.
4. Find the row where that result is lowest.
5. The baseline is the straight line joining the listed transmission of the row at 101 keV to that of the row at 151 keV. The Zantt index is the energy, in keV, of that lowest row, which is 115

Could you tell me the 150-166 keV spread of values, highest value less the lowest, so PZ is 21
